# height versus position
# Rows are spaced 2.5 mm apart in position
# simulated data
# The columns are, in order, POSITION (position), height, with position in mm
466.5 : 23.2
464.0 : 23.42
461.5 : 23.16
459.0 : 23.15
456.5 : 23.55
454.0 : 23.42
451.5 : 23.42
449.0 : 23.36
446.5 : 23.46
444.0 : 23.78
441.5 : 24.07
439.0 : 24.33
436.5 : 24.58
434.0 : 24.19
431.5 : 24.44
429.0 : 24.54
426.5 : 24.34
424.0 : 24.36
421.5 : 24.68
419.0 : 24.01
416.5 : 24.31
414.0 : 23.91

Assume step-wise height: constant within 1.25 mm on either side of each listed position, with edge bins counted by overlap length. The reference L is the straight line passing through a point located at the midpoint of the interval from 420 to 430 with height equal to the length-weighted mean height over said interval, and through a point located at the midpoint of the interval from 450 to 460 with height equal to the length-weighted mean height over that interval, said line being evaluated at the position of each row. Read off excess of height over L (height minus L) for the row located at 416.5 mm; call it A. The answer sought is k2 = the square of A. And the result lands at 0.21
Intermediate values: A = -0.46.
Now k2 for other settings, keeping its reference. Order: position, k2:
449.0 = 0.06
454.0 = 0.00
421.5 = 0.01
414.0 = 0.91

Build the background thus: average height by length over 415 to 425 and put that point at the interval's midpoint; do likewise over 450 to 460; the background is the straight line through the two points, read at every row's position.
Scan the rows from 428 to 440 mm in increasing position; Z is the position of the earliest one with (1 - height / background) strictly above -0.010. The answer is 434.0 mm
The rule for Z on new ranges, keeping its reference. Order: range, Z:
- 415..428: 416.5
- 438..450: 444.0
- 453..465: 454.0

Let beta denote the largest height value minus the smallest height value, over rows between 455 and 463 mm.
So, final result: 0.40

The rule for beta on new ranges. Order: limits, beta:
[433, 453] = 1.22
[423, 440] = 0.39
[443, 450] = 0.42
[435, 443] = 0.51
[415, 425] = 0.67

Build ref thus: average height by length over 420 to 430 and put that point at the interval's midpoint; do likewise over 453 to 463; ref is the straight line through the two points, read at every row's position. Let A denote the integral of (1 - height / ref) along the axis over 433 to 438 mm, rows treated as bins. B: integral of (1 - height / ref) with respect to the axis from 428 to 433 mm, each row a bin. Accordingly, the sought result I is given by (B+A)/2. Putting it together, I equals -0.050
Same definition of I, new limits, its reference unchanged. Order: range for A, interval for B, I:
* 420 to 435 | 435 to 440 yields -0.056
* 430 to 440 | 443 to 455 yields -0.018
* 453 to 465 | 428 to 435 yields -0.035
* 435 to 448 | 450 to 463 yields -0.029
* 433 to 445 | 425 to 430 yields -0.060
